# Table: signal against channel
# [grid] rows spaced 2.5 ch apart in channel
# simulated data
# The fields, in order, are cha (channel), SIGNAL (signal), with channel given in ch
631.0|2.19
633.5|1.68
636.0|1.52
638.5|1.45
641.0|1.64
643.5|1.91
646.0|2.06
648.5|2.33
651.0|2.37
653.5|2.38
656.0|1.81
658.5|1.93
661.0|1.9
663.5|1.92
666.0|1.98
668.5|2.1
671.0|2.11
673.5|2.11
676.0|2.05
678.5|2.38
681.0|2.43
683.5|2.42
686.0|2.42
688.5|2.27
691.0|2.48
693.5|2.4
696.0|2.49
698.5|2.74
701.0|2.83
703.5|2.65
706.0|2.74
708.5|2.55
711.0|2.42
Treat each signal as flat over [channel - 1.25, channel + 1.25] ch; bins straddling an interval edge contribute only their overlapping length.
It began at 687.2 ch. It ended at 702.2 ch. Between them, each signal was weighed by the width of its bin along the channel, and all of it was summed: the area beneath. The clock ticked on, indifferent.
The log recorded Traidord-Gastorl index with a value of 38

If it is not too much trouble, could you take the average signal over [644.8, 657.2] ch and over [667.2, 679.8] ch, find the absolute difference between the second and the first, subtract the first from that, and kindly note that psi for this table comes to -2.15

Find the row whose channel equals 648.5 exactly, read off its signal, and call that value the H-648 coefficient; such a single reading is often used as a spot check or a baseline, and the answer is 2.33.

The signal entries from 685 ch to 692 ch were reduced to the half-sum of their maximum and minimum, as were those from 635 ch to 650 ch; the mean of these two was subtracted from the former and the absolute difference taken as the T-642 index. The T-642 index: 0.24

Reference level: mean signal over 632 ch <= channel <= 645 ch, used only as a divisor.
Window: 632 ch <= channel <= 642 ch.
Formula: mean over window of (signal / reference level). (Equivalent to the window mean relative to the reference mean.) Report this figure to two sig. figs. 0.96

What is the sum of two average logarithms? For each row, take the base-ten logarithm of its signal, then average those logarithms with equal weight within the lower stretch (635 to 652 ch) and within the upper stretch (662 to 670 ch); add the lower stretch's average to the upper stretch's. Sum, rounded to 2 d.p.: 0.57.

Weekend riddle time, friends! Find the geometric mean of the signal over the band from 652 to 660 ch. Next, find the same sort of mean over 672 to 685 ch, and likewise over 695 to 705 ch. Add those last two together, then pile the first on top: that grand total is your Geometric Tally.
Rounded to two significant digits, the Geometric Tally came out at 7.0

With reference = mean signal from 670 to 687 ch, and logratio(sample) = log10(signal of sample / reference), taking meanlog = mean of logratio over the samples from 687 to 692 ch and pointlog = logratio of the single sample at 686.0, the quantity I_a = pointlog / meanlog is 1.5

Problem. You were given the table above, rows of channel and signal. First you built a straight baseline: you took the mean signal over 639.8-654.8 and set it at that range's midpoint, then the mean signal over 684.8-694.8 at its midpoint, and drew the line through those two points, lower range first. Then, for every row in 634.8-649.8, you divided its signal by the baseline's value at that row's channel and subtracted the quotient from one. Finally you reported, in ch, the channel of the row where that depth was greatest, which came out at 638.5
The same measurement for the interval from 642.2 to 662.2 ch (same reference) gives 656.0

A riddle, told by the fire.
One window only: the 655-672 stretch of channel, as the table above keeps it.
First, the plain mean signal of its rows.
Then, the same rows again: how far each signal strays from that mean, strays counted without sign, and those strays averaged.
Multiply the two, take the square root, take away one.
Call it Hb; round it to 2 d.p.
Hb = -0.59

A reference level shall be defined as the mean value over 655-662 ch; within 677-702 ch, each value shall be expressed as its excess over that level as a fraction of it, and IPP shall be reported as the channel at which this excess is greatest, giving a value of 701.0 ch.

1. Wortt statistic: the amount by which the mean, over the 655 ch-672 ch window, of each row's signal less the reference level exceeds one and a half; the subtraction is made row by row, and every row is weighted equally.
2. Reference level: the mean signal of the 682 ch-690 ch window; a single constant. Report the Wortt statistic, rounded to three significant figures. -1.91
